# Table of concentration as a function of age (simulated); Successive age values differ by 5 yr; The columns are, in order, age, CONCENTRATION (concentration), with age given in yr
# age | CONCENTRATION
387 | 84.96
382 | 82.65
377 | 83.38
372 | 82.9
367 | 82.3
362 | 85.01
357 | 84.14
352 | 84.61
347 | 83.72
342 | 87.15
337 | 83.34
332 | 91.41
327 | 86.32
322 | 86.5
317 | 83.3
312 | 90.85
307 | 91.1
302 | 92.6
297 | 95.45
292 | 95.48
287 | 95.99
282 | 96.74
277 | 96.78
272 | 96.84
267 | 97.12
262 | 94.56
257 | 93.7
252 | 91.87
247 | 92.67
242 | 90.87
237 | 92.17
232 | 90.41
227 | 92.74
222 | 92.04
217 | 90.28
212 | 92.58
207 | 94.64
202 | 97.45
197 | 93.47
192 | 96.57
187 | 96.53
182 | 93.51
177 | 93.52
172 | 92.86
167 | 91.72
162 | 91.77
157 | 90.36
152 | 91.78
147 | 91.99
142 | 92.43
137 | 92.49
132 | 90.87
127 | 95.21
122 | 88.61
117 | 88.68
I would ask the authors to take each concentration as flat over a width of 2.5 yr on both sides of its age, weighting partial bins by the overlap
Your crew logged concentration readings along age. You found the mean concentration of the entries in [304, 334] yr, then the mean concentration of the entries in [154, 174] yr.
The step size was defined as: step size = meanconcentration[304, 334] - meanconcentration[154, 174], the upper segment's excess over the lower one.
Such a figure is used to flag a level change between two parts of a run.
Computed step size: -3.4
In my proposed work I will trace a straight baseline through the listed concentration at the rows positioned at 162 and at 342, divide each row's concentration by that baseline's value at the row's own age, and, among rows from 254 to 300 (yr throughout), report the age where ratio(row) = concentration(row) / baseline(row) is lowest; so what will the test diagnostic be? 257 yr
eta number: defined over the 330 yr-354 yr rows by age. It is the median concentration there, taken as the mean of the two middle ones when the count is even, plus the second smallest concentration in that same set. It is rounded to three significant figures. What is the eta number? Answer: 168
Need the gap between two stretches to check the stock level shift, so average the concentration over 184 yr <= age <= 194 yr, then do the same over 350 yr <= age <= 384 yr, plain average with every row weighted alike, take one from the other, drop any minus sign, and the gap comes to 13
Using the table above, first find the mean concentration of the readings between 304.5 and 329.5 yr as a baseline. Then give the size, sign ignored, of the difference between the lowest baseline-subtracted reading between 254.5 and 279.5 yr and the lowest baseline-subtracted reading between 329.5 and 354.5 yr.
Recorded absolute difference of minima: 10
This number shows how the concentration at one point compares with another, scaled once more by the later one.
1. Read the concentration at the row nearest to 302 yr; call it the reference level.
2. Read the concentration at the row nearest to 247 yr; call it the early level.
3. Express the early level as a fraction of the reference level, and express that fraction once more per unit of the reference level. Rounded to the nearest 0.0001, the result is 0.0108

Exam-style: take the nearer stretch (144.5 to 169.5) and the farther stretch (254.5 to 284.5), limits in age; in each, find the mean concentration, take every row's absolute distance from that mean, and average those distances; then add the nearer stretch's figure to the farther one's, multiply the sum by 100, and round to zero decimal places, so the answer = 168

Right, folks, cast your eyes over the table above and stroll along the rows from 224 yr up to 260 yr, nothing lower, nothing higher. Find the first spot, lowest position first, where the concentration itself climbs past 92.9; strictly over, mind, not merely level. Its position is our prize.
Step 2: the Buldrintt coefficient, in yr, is 257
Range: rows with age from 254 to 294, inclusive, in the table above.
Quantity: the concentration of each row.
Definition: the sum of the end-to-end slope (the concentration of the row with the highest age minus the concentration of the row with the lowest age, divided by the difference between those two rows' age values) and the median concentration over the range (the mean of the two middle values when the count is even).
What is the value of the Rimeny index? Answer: 96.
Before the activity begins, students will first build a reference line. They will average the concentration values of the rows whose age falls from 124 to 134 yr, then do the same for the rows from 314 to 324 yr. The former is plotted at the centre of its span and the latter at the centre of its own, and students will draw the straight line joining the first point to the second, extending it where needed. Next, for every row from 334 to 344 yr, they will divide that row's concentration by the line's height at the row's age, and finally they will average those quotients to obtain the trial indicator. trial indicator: 1.01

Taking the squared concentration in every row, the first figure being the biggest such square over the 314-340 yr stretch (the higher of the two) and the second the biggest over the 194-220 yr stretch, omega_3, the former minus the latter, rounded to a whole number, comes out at -1141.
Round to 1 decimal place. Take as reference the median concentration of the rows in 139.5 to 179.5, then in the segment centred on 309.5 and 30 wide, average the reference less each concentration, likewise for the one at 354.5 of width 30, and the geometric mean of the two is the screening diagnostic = 3.8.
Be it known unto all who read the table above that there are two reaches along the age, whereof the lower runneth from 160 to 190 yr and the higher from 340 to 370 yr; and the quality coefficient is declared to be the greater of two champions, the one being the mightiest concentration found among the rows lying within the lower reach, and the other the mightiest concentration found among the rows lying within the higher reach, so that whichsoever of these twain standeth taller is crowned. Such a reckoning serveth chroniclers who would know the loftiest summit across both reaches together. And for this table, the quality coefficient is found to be 96.5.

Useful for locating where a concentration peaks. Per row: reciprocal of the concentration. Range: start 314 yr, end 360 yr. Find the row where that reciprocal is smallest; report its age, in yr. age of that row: 332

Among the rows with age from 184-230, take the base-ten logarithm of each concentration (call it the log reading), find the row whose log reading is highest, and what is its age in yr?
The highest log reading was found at 202 yr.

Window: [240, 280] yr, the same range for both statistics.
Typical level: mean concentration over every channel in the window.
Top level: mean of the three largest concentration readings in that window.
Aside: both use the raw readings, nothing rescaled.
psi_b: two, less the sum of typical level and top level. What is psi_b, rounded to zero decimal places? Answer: -189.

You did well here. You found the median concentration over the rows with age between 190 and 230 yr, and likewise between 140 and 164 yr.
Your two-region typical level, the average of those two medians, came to 92.4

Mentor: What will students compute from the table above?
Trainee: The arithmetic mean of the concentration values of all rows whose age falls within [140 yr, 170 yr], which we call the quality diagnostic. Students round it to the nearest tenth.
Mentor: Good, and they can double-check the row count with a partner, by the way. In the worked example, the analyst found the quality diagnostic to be 91.7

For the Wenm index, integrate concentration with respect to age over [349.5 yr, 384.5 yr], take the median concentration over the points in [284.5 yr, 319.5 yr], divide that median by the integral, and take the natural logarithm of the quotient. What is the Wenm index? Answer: -3.45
